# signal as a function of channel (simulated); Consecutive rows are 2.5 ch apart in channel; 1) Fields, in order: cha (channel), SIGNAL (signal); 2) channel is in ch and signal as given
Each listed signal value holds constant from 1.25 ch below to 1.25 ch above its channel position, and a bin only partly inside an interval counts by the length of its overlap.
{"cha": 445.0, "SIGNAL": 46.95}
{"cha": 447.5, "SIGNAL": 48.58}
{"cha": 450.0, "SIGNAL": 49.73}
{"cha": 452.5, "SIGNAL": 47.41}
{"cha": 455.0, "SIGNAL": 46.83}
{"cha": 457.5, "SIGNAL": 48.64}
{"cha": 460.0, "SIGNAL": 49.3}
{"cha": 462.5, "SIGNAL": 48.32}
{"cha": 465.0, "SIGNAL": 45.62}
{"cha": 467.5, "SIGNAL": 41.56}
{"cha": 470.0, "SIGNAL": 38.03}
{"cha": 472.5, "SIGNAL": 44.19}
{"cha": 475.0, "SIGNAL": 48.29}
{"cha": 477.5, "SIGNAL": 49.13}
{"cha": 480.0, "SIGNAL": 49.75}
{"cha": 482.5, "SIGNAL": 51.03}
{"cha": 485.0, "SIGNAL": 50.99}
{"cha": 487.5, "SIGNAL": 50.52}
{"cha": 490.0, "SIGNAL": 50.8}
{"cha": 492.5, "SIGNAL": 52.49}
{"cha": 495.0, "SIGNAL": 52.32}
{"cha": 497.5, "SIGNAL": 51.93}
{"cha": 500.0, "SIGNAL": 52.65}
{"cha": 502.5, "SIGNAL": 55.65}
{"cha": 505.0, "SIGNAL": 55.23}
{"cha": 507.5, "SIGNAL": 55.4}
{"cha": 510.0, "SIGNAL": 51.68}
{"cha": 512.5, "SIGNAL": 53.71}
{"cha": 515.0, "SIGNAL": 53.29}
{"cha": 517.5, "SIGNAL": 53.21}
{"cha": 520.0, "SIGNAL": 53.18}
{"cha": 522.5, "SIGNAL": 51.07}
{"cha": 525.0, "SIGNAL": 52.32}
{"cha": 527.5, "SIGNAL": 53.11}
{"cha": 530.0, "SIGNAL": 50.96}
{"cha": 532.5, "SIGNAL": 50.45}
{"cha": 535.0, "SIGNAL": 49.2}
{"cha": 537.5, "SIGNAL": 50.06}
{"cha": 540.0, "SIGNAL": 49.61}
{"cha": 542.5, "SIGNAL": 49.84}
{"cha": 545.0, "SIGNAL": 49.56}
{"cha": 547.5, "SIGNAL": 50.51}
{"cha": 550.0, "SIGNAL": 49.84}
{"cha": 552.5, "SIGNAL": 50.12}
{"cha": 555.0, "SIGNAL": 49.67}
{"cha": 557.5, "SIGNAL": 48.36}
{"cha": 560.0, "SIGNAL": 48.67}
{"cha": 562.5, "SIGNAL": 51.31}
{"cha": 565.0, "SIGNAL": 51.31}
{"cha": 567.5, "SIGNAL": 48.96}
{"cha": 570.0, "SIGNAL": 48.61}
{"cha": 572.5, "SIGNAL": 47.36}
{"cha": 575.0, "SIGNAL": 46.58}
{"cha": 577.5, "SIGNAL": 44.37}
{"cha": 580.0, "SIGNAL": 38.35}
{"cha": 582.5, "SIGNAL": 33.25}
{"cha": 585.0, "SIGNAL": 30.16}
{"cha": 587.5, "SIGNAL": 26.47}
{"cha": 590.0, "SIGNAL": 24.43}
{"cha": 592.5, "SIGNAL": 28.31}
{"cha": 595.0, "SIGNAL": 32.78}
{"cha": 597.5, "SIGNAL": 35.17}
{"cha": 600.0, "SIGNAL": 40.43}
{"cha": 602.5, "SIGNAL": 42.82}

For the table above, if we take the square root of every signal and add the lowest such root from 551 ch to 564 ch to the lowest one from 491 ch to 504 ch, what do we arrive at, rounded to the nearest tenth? 14.2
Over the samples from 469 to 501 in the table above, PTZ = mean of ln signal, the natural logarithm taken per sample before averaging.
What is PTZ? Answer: 3.90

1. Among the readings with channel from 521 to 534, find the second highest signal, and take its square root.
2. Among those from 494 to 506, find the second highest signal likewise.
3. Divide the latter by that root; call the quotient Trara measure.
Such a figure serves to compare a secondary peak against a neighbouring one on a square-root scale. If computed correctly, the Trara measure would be 7.64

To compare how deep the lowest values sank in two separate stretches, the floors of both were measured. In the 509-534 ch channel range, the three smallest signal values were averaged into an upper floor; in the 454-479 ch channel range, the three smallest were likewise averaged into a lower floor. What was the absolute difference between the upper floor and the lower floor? 10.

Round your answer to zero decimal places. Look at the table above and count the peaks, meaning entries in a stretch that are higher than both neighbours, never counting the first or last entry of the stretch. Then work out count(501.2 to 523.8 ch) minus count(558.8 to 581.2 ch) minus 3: -1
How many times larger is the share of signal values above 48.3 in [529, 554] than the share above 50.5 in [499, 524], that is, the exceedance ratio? 1.0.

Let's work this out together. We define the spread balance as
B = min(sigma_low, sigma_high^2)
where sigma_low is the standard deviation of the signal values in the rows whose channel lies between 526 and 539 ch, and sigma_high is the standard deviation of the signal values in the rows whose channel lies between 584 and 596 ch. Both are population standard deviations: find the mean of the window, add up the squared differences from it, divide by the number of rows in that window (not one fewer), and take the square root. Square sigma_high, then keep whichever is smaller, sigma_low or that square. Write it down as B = 1.3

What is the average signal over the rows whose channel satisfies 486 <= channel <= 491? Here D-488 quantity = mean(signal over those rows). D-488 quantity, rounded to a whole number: 51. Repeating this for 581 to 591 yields 29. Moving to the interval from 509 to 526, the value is 53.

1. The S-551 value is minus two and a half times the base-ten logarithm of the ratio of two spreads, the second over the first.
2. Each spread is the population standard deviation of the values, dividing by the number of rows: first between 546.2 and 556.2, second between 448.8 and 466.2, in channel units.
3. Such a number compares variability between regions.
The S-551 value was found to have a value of -1.6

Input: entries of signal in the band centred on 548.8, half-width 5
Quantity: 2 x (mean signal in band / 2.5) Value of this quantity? 40.0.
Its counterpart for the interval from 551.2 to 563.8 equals 39.7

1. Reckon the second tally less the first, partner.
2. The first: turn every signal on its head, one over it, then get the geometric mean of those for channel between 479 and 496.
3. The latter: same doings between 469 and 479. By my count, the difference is 0.0028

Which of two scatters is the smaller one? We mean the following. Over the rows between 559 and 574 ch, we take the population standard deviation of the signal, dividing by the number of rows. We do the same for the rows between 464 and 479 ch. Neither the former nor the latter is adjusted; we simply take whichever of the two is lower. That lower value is 1.5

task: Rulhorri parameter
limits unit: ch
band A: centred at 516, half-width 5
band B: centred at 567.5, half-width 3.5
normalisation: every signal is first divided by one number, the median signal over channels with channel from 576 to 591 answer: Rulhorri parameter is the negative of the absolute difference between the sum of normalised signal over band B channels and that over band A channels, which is -2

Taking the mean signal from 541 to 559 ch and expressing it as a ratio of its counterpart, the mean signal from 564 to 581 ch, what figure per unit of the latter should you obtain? 1.07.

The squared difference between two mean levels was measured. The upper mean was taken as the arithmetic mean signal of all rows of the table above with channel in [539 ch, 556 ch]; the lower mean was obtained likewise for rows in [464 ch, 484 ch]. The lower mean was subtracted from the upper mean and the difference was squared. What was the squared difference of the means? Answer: 15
